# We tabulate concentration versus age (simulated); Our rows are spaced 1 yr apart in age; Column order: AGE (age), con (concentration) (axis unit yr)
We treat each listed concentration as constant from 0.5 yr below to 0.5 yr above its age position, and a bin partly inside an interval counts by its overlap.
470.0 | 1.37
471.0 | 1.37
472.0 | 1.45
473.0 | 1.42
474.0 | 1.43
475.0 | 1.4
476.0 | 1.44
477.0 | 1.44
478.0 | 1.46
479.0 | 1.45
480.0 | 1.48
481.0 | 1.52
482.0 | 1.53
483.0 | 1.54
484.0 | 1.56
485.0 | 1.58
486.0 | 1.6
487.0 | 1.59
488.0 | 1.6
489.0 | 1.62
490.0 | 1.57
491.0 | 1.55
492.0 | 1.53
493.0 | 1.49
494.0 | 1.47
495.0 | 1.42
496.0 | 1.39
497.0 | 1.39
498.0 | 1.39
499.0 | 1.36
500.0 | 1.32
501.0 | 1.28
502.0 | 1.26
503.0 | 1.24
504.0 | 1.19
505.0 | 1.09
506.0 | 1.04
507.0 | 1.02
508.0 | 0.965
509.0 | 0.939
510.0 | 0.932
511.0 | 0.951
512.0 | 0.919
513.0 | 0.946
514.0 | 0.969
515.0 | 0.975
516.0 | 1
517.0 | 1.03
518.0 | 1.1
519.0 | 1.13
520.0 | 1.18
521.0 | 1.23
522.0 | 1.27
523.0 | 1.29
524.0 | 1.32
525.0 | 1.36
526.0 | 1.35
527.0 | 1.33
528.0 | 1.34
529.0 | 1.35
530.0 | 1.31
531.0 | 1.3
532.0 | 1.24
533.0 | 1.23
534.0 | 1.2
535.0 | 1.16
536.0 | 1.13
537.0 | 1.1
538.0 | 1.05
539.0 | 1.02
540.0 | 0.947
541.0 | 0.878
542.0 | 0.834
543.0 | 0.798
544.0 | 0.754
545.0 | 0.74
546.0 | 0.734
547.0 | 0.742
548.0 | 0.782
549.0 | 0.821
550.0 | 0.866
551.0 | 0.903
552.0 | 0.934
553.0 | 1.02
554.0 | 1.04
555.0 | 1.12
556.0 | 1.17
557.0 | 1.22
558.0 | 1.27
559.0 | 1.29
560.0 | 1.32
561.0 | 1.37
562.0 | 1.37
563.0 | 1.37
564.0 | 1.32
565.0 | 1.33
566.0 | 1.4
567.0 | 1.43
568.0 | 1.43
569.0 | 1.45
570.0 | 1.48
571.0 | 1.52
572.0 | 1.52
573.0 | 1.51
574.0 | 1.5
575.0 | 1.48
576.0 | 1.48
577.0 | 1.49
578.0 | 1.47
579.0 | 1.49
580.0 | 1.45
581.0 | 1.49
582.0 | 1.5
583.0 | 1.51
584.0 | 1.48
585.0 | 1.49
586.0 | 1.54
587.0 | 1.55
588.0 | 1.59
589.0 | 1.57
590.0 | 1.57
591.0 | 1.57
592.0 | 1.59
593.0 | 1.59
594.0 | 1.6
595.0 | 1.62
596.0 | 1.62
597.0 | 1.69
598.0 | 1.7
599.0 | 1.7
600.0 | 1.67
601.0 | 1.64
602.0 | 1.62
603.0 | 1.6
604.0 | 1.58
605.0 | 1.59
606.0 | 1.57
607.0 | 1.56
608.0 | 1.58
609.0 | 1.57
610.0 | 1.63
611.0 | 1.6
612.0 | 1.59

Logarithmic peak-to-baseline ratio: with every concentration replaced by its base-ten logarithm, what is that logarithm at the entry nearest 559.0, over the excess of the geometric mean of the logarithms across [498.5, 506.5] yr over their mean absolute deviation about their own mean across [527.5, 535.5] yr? 2.1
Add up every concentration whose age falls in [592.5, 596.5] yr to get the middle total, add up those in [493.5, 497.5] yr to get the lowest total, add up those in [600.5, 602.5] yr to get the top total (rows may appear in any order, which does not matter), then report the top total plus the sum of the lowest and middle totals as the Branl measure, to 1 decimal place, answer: 15.4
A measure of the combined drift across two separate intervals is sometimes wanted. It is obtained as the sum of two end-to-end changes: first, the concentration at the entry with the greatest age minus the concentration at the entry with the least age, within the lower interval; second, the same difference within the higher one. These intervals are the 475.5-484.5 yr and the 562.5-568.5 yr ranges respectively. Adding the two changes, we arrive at 0.18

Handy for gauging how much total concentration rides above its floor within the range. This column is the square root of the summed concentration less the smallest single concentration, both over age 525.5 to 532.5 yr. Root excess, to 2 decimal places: 2.82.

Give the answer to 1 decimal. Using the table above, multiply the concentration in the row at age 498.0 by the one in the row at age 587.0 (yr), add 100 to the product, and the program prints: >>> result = 102.2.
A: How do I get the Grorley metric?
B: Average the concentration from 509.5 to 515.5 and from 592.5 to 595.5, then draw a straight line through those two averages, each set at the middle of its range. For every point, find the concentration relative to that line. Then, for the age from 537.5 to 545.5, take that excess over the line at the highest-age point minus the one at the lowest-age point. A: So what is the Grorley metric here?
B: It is -0.37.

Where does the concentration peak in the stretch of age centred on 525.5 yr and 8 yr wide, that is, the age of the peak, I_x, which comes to 525.0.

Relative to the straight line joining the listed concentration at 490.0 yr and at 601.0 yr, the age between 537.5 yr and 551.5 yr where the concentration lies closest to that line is 538.0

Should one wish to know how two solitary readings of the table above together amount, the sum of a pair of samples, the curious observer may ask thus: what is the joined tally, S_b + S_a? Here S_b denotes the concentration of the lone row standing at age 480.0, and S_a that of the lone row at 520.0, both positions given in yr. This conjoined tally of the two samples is 2.7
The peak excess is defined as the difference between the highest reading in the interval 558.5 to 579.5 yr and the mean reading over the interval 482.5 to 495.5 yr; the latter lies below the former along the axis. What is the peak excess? 0.0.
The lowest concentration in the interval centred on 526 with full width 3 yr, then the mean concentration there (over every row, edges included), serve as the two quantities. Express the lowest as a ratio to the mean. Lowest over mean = 0.988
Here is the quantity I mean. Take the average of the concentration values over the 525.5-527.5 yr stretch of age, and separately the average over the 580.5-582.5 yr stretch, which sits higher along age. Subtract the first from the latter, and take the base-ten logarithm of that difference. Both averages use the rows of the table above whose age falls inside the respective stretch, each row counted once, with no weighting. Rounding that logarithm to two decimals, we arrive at -0.81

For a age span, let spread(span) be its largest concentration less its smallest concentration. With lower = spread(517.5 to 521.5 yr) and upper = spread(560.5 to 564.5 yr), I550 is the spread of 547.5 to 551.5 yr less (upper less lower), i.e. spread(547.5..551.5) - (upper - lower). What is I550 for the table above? 0.201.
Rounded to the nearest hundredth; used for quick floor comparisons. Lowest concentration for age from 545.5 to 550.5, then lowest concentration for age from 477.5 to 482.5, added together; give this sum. 2.18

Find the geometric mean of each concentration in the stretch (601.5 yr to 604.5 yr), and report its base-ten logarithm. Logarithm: 0.20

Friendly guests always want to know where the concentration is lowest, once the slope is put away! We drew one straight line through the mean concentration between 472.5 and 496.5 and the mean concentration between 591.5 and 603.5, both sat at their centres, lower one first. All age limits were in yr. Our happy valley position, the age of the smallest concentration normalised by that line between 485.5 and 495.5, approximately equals 495.0 yr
